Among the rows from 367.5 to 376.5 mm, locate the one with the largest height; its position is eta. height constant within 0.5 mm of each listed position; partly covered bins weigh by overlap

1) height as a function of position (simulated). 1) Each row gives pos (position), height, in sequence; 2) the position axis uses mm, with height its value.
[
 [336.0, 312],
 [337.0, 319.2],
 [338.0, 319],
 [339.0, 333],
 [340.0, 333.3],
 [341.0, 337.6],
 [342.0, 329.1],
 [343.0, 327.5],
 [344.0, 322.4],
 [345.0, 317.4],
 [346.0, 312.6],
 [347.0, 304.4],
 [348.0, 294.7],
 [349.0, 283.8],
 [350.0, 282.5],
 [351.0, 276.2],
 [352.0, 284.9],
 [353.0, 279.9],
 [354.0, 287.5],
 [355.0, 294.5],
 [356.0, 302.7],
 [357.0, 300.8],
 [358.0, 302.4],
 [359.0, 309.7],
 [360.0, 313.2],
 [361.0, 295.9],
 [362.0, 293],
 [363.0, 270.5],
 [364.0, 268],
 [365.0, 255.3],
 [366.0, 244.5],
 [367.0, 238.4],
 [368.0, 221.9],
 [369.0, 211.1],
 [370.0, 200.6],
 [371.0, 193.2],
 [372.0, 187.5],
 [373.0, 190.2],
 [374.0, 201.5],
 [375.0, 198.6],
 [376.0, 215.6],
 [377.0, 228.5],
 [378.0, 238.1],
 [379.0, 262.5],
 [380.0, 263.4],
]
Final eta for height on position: 368.0 mm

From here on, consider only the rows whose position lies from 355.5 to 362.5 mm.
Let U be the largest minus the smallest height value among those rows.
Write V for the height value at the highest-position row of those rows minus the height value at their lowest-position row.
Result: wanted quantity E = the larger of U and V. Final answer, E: 20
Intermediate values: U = 20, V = -10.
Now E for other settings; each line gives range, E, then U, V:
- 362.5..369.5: 59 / 59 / -59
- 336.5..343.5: 19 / 19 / 8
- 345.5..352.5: 36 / 36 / -28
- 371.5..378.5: 51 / 51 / 51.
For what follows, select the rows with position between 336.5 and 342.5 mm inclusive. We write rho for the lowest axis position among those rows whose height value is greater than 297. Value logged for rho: 337.0 mm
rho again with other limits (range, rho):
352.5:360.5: 356.0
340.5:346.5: 341.0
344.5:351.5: 345.0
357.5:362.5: 358.0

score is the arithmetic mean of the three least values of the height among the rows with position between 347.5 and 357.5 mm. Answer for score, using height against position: 280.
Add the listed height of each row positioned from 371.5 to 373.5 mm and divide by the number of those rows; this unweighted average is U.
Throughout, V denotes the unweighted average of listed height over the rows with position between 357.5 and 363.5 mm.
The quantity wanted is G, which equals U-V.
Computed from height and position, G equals -109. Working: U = 189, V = 297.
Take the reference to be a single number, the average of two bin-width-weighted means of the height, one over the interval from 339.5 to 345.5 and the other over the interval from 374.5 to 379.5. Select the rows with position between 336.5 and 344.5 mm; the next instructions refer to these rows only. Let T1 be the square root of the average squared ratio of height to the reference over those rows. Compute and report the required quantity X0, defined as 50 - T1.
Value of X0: 48.8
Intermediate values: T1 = 1.18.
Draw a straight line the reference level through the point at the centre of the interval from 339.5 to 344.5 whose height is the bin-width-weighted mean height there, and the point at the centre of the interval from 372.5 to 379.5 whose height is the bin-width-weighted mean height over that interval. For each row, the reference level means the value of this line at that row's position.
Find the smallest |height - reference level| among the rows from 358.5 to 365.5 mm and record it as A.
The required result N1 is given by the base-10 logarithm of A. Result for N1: -0.7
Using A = 0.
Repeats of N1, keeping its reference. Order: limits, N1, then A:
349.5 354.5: 0.5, 3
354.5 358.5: 0.8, 7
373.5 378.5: 0.6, 4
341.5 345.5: -0.1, 1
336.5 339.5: 0.8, 7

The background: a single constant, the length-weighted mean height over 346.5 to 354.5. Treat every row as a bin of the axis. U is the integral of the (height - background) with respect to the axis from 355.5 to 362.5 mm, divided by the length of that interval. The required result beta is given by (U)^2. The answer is 249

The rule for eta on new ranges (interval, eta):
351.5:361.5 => 360.0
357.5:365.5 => 360.0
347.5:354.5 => 348.0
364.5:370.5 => 365.0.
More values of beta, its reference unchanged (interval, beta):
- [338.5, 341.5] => 2294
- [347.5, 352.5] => 5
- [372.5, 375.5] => 8095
